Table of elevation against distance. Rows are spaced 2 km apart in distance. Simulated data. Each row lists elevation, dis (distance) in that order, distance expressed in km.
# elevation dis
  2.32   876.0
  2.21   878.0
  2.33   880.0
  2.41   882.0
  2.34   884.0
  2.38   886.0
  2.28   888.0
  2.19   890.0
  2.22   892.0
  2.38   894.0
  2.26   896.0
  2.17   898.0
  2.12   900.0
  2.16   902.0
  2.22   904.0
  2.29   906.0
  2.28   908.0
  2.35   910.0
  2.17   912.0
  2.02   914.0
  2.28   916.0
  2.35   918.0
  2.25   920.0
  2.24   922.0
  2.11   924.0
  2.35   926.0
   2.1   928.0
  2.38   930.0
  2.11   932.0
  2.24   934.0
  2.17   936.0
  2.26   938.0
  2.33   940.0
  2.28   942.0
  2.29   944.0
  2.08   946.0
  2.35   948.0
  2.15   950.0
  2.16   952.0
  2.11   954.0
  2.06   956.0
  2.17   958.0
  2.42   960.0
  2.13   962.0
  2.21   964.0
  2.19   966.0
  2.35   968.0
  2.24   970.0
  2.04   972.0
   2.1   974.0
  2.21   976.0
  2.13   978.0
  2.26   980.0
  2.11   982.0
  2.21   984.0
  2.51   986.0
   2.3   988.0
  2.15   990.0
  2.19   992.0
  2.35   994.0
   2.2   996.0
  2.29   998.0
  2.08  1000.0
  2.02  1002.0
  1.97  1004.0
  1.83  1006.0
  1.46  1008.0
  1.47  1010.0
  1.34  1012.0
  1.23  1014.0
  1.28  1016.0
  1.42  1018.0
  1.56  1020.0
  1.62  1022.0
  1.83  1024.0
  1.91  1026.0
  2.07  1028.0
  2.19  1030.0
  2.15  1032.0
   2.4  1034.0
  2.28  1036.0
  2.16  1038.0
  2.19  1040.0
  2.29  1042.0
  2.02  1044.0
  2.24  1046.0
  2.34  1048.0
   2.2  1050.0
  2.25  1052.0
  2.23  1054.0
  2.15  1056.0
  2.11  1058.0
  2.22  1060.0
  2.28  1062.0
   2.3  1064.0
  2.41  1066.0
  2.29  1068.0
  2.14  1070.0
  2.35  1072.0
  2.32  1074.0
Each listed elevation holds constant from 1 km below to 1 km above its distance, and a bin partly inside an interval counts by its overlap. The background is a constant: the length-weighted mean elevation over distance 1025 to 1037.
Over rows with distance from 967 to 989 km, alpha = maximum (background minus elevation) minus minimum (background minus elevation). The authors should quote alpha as 0.47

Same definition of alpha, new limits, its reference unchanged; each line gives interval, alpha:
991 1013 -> 1.01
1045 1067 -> 0.30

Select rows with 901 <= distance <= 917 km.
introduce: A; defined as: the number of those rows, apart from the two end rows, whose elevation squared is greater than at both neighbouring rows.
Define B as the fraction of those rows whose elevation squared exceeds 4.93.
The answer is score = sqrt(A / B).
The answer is 2.0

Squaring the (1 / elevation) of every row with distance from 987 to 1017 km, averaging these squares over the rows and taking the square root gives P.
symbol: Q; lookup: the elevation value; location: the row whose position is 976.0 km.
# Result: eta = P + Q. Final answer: 2.79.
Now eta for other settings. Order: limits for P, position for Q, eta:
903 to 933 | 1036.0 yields 2.73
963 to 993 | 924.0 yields 2.56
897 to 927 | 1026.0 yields 2.36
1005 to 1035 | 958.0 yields 2.79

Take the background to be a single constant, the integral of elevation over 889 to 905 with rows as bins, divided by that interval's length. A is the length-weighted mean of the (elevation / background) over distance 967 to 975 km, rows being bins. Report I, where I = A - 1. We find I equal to -0.015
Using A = 0.99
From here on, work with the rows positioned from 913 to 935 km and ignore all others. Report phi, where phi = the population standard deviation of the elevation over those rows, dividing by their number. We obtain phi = 0.114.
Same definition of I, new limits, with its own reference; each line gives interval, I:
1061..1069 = 0.047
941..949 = 0.016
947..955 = -0.010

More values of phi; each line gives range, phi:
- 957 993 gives 0.114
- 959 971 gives 0.099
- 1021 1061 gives 0.178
